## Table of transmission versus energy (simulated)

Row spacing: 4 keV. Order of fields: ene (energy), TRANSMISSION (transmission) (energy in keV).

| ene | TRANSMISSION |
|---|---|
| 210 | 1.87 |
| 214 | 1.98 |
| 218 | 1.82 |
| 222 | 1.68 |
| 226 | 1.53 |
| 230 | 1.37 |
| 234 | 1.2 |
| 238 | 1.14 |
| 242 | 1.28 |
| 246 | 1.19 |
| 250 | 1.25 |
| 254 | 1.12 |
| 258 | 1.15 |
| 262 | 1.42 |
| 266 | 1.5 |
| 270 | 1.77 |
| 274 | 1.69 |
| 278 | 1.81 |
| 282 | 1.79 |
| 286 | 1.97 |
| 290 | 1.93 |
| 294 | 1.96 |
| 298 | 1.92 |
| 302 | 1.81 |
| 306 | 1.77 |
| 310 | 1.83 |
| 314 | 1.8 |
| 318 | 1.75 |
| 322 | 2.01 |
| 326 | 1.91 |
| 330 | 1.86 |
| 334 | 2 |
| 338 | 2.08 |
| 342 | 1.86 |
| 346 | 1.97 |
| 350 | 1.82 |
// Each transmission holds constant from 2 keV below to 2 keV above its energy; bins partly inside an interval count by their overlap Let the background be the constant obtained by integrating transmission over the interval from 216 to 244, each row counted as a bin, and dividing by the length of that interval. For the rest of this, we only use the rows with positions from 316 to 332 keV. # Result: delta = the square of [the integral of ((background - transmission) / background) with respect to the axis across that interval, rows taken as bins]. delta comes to 25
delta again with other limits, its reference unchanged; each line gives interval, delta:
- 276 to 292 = 25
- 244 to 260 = 8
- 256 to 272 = 0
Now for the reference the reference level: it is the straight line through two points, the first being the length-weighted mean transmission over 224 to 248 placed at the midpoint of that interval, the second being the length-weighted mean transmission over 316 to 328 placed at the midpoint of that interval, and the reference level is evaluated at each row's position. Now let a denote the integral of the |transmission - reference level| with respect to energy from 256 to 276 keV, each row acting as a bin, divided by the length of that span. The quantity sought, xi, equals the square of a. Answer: 0.021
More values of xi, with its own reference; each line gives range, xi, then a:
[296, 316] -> 0.004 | 0.065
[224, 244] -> 0.021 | 0.144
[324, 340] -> 0.002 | 0.049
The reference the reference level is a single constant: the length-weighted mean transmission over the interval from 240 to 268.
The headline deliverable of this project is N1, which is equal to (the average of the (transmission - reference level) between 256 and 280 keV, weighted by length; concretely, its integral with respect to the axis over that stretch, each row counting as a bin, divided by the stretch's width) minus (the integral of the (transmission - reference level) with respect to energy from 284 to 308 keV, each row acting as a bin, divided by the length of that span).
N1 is -0.3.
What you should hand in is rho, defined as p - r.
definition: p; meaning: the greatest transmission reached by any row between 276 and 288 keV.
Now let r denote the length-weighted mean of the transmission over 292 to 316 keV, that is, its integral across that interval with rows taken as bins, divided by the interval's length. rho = 0.12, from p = 1.97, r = 1.85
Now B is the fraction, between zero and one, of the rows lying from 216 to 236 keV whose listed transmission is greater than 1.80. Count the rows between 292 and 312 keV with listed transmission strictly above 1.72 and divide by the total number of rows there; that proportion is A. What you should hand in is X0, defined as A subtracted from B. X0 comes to -0.80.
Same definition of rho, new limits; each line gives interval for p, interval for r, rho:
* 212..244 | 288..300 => 0.04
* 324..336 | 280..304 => 0.10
